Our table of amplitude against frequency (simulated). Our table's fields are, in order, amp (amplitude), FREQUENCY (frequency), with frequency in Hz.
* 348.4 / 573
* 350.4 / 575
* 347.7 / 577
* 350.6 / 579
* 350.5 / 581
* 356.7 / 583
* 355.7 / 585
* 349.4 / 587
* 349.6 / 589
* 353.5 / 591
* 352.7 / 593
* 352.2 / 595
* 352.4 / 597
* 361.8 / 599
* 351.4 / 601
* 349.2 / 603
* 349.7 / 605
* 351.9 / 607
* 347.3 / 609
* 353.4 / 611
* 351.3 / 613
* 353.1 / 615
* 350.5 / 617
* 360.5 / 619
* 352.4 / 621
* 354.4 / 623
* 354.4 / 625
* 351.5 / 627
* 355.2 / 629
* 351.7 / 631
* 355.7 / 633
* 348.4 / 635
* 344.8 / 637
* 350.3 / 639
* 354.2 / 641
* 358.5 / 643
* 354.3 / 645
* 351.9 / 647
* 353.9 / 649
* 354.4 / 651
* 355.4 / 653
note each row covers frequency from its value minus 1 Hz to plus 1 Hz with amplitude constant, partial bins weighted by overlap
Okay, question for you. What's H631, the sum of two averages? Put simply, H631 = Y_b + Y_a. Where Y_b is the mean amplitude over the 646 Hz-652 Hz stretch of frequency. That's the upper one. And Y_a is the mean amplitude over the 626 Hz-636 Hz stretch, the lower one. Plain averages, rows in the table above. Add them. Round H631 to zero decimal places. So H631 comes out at 706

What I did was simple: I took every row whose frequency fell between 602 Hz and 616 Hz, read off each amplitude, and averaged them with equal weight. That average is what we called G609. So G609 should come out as 351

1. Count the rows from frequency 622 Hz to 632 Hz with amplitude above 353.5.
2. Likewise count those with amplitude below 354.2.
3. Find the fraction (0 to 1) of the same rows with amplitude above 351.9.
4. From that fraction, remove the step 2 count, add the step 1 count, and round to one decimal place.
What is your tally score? 1.6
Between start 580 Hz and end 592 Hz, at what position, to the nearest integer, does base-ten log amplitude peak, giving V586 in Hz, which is 583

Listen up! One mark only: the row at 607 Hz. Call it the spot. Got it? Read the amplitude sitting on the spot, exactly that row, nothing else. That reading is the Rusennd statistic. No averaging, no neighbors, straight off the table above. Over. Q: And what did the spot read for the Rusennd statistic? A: 351.9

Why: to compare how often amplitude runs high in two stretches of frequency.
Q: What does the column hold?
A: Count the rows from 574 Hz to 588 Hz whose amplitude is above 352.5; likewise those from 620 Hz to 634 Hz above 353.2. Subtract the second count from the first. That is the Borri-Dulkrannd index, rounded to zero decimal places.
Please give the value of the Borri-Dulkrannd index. -2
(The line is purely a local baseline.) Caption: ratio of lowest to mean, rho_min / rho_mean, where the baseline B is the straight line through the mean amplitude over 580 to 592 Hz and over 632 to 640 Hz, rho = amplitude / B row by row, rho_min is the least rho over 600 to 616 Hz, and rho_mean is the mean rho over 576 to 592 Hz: 0.991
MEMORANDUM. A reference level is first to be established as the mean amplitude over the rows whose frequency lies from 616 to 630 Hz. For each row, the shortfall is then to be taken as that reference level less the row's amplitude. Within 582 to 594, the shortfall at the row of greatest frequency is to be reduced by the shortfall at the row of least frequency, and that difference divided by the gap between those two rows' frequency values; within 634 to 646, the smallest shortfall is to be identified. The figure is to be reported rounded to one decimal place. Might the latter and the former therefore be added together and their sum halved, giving -2.0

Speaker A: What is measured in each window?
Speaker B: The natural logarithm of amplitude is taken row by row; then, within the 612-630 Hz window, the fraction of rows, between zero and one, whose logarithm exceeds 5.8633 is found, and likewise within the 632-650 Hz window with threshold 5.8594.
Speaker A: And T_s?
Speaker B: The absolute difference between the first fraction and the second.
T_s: 0.00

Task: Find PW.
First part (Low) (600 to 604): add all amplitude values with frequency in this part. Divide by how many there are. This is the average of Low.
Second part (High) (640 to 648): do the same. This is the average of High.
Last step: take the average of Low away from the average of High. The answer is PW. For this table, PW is 4.4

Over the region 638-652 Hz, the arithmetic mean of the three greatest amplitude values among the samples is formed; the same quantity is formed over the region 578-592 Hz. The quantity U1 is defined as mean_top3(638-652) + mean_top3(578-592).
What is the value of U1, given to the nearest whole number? 711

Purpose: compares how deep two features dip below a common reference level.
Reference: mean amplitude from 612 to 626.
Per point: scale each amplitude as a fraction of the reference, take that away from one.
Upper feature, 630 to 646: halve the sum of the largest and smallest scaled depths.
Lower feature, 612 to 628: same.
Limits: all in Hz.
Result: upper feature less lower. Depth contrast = 0.0109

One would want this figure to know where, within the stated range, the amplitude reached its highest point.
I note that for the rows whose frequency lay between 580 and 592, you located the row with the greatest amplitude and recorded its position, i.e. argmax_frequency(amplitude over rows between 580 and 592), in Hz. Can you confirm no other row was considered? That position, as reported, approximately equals 583 Hz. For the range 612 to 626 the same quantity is 619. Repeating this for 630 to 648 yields 643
